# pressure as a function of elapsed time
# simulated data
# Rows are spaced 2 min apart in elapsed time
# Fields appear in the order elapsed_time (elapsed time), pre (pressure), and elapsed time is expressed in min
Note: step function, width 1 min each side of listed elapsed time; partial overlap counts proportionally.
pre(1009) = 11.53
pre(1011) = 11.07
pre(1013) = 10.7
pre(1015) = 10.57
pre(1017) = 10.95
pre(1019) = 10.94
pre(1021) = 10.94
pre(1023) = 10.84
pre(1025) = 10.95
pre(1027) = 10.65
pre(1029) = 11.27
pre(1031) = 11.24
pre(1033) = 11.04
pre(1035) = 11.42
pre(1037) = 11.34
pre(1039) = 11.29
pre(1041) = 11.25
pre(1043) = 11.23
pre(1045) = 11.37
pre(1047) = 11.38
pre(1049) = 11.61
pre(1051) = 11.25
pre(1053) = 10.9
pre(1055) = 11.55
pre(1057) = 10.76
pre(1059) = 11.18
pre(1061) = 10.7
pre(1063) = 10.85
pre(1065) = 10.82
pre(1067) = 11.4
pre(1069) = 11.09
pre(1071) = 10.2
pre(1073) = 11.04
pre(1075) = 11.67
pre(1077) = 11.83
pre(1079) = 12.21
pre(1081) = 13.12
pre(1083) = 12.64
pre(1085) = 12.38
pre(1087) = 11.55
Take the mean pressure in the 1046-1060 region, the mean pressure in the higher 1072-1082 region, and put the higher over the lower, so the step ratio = 1.07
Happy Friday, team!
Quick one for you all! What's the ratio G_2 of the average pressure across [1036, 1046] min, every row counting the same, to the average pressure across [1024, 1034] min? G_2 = 1.02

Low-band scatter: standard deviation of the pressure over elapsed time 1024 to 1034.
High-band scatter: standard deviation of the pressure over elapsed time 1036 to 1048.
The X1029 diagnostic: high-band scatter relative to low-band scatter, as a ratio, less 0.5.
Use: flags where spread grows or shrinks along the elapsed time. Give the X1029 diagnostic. 0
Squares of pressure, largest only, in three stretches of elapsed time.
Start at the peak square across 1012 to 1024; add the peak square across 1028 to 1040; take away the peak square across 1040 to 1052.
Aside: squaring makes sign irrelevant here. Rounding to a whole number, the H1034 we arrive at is 116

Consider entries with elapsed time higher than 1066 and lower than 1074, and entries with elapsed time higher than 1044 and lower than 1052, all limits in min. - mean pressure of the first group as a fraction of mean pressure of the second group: 0.96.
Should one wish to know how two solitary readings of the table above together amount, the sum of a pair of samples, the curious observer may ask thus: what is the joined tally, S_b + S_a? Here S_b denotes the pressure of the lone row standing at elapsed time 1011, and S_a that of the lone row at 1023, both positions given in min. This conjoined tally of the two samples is 21.9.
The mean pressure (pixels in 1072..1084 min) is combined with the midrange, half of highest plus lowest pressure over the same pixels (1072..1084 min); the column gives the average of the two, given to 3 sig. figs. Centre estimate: 12.1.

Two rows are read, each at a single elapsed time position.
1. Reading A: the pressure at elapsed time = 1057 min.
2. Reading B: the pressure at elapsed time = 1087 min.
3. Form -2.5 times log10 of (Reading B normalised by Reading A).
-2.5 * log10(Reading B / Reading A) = -0.08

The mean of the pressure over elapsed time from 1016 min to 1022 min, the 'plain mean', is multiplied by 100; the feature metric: 1094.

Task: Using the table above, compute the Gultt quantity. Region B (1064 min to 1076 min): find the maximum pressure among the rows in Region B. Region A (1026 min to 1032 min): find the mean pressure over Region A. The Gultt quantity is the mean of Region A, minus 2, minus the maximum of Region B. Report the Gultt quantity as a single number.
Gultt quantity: -2.62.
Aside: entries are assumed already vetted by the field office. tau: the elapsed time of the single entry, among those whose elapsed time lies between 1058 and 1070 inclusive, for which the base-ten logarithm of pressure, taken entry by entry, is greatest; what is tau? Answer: 1067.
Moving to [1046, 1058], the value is 1049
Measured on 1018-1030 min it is 1029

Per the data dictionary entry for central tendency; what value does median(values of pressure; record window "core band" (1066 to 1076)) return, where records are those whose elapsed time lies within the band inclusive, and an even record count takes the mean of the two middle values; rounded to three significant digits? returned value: 11.1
